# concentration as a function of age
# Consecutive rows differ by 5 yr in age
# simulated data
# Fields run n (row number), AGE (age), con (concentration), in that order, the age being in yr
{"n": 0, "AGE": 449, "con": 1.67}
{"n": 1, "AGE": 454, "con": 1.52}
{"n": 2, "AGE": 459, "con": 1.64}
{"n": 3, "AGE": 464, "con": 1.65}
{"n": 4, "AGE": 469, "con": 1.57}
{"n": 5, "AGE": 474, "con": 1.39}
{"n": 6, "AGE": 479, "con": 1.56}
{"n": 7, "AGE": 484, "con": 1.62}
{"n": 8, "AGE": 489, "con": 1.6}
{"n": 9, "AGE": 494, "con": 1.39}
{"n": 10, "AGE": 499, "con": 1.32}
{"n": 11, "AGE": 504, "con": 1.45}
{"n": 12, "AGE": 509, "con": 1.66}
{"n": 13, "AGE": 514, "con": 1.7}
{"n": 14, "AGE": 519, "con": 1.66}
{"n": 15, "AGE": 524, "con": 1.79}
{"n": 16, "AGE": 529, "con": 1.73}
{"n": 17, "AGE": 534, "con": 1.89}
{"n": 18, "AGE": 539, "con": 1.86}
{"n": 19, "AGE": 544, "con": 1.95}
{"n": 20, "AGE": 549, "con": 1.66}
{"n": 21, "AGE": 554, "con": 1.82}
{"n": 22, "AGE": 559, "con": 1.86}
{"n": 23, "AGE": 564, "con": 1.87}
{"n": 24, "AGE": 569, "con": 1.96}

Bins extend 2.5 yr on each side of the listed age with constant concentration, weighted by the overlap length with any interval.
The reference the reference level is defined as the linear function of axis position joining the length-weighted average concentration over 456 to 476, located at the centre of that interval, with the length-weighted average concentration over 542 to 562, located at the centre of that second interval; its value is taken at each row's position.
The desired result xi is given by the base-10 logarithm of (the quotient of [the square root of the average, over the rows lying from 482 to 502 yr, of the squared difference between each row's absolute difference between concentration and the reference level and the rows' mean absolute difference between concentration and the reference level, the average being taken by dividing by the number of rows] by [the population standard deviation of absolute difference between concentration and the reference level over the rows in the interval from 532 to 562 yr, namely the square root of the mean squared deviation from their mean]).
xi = 0.4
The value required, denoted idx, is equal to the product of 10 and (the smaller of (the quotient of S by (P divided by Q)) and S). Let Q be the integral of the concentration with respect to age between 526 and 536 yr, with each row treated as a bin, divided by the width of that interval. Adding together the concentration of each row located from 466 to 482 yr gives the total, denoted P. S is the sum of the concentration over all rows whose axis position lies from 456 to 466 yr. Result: 13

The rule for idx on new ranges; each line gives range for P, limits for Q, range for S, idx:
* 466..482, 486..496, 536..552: 18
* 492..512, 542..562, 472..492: 19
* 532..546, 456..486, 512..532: 19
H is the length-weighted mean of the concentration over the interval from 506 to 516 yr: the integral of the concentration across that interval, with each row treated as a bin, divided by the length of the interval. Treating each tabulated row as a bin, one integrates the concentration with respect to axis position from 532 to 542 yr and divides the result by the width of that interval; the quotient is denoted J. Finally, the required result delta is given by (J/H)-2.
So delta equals -0.87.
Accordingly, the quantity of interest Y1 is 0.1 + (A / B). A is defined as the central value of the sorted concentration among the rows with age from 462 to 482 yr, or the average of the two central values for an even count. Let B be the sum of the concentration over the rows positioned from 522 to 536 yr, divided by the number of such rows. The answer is 0.97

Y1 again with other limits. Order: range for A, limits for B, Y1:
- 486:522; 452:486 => 1.12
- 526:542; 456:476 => 1.29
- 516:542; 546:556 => 1.13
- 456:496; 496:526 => 1.09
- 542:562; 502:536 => 1.18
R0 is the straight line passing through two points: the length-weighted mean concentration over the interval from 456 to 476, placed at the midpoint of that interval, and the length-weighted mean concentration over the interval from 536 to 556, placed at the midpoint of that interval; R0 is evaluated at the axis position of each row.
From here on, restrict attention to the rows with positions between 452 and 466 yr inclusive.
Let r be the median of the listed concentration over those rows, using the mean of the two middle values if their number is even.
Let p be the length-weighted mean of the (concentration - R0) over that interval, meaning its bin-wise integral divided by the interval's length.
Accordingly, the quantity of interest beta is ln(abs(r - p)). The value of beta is 0.456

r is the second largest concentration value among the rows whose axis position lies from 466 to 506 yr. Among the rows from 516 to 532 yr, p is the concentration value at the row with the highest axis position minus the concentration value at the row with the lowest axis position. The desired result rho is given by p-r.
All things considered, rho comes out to -1.53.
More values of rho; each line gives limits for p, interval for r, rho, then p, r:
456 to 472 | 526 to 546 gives -1.96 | -0.07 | 1.89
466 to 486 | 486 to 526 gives -1.65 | 0.05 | 1.7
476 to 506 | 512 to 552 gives -2.00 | -0.11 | 1.89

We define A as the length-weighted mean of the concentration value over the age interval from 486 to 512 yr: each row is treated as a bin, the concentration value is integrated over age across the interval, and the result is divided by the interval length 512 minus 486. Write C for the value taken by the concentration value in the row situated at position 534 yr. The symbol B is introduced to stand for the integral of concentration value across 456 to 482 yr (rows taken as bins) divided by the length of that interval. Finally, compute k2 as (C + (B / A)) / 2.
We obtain 1.47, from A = 1.49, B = 1.56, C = 1.89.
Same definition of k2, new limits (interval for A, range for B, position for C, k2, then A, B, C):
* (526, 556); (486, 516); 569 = 1.40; 1.82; 1.52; 1.96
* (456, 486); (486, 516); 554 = 1.39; 1.57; 1.52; 1.82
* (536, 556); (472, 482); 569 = 1.39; 1.82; 1.49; 1.96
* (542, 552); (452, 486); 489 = 1.23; 1.80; 1.56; 1.6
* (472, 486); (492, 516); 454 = 1.25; 1.52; 1.50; 1.52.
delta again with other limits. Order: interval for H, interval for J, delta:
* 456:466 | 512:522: -0.97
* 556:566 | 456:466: -1.12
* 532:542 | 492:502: -1.28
